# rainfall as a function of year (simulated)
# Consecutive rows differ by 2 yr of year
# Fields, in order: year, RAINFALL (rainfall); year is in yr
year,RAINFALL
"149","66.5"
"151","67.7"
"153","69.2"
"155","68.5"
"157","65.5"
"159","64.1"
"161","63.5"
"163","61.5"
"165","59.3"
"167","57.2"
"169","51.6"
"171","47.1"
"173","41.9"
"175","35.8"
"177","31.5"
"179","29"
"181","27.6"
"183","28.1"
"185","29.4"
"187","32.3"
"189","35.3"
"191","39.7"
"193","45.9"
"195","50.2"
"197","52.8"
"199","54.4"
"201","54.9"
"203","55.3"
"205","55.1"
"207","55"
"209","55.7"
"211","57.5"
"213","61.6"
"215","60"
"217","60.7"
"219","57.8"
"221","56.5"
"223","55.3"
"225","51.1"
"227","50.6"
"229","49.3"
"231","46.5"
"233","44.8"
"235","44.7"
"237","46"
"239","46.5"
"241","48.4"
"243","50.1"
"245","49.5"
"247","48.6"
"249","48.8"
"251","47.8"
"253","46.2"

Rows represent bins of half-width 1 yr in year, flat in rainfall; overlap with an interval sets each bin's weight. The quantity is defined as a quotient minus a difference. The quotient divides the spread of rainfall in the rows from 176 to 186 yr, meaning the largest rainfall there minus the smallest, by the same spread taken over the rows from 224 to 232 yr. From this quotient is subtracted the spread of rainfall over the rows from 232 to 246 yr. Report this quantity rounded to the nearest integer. -5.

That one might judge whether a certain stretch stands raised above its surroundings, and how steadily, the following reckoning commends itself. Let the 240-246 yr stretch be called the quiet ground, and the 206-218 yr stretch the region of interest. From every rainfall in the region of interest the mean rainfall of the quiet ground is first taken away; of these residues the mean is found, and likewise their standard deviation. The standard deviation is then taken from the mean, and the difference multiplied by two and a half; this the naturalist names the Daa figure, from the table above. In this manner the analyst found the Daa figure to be 16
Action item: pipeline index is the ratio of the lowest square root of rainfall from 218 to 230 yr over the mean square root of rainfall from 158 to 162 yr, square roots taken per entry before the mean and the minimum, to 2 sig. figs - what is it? 0.88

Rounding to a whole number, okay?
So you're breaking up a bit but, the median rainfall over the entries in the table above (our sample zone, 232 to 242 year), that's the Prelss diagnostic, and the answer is 46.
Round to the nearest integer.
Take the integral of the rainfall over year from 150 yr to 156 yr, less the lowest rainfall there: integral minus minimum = 343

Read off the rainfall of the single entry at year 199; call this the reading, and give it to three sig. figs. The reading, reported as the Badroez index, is 54.4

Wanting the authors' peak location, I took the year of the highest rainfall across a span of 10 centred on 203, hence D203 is 203 yr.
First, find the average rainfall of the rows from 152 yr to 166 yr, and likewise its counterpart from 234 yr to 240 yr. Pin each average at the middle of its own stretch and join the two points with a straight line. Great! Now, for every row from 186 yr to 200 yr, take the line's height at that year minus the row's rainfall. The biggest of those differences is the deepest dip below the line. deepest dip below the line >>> 25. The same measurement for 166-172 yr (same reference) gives 15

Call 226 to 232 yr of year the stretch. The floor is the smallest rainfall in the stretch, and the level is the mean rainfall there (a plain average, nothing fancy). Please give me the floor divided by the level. 0.953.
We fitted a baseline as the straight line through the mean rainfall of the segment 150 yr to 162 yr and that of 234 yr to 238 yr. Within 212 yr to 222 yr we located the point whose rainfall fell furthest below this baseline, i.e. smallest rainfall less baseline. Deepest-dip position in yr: 221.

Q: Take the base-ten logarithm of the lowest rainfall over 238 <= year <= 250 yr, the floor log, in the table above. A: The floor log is 1.67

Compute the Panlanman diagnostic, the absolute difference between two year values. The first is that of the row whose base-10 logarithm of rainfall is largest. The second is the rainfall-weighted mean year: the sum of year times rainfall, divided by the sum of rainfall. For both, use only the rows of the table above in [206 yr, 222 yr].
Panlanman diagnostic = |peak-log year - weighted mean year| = 1.1 yr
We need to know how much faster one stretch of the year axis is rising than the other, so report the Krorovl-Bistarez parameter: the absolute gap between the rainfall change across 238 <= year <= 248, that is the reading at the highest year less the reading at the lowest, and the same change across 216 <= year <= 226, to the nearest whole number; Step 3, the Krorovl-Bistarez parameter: 12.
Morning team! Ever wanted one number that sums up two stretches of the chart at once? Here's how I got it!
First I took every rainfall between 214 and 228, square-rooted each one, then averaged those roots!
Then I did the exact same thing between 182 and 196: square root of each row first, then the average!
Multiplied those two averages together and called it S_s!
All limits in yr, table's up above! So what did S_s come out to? 45.4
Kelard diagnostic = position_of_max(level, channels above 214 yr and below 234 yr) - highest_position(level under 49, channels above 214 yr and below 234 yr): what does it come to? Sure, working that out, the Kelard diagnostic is -16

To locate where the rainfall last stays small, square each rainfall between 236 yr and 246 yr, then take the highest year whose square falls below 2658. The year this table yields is 245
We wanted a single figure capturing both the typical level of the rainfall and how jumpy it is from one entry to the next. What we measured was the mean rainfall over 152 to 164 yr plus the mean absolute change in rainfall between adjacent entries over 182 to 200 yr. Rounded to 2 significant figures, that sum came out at 69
